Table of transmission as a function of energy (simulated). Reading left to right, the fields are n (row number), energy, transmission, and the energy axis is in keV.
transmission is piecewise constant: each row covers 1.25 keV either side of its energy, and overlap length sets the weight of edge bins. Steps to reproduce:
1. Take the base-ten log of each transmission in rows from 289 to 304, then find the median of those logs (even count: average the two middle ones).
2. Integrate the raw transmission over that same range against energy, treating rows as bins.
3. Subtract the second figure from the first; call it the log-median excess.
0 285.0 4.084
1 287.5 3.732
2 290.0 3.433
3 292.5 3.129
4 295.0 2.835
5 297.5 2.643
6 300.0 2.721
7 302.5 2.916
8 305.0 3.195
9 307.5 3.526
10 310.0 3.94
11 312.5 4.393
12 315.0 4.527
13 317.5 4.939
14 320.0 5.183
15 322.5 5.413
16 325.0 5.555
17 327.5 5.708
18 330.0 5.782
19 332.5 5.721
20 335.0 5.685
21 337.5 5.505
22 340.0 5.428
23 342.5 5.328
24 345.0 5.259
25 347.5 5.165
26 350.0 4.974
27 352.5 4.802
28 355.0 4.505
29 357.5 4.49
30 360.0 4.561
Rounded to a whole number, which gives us -44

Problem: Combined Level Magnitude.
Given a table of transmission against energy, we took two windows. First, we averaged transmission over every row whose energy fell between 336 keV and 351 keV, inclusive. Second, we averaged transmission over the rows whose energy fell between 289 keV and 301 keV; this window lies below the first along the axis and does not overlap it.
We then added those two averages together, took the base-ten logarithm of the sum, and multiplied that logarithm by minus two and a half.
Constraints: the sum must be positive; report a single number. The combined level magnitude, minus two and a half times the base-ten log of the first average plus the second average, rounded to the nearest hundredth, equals -2.29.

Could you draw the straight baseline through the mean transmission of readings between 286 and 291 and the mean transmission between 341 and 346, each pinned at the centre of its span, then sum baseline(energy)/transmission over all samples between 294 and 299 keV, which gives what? 2.8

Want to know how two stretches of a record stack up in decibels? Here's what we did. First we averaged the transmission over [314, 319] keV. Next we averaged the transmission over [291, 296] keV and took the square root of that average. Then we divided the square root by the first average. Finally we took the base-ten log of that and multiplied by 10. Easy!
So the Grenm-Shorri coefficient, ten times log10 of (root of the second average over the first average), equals -4.4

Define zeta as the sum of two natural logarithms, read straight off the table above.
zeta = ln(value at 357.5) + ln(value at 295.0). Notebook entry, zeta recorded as 2.54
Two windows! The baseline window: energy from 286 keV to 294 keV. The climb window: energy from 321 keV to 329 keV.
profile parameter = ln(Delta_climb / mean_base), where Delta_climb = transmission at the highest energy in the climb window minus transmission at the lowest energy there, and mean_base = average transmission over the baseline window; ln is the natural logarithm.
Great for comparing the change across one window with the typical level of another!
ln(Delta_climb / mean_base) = -2.5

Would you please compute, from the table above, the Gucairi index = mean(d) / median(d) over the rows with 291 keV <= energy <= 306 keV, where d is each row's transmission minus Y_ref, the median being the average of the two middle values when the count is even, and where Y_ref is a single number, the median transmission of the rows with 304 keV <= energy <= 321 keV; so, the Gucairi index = 0.98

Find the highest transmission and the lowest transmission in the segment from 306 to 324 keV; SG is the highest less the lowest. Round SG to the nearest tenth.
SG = 1.9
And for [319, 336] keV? 0.6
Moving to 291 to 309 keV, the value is 0.9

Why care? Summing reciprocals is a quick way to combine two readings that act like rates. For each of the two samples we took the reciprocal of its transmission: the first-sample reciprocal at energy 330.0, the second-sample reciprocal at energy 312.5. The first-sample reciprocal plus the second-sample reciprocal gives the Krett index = 0.401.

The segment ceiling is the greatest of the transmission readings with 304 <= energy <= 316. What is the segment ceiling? 4.527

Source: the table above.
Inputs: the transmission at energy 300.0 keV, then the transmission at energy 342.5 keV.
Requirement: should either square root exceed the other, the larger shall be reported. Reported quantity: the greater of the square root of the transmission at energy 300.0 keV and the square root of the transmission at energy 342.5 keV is 2.31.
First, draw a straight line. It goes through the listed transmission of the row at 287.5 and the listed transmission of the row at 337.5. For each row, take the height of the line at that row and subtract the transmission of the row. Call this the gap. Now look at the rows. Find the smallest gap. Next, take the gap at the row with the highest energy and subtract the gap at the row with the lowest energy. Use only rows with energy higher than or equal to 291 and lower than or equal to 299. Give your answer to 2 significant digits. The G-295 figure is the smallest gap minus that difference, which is 0.12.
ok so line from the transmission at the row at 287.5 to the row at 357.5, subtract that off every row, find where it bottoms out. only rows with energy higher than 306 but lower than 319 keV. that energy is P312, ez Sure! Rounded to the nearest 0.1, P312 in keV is 307.5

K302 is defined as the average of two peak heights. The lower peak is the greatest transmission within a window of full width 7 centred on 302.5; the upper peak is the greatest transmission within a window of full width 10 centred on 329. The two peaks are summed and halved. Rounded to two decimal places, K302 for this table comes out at 4.49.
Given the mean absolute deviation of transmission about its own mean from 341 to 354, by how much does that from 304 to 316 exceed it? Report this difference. 0.27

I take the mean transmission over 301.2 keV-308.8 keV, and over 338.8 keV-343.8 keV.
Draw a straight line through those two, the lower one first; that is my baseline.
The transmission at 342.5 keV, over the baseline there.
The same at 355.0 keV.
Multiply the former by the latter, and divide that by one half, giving 1.4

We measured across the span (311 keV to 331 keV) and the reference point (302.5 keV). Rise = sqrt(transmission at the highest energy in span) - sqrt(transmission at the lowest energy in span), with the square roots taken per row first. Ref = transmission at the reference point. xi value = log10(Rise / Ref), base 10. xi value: -0.98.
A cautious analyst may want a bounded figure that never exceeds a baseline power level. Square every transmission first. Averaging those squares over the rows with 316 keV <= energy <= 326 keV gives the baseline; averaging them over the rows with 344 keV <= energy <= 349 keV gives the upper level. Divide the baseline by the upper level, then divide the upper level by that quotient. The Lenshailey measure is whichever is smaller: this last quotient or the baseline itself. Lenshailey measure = 26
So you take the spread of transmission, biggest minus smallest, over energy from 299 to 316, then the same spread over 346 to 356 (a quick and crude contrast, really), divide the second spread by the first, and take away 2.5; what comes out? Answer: -2.13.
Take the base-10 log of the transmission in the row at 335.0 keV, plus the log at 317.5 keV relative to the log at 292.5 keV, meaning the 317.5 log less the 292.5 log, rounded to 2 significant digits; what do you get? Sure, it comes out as 0.95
